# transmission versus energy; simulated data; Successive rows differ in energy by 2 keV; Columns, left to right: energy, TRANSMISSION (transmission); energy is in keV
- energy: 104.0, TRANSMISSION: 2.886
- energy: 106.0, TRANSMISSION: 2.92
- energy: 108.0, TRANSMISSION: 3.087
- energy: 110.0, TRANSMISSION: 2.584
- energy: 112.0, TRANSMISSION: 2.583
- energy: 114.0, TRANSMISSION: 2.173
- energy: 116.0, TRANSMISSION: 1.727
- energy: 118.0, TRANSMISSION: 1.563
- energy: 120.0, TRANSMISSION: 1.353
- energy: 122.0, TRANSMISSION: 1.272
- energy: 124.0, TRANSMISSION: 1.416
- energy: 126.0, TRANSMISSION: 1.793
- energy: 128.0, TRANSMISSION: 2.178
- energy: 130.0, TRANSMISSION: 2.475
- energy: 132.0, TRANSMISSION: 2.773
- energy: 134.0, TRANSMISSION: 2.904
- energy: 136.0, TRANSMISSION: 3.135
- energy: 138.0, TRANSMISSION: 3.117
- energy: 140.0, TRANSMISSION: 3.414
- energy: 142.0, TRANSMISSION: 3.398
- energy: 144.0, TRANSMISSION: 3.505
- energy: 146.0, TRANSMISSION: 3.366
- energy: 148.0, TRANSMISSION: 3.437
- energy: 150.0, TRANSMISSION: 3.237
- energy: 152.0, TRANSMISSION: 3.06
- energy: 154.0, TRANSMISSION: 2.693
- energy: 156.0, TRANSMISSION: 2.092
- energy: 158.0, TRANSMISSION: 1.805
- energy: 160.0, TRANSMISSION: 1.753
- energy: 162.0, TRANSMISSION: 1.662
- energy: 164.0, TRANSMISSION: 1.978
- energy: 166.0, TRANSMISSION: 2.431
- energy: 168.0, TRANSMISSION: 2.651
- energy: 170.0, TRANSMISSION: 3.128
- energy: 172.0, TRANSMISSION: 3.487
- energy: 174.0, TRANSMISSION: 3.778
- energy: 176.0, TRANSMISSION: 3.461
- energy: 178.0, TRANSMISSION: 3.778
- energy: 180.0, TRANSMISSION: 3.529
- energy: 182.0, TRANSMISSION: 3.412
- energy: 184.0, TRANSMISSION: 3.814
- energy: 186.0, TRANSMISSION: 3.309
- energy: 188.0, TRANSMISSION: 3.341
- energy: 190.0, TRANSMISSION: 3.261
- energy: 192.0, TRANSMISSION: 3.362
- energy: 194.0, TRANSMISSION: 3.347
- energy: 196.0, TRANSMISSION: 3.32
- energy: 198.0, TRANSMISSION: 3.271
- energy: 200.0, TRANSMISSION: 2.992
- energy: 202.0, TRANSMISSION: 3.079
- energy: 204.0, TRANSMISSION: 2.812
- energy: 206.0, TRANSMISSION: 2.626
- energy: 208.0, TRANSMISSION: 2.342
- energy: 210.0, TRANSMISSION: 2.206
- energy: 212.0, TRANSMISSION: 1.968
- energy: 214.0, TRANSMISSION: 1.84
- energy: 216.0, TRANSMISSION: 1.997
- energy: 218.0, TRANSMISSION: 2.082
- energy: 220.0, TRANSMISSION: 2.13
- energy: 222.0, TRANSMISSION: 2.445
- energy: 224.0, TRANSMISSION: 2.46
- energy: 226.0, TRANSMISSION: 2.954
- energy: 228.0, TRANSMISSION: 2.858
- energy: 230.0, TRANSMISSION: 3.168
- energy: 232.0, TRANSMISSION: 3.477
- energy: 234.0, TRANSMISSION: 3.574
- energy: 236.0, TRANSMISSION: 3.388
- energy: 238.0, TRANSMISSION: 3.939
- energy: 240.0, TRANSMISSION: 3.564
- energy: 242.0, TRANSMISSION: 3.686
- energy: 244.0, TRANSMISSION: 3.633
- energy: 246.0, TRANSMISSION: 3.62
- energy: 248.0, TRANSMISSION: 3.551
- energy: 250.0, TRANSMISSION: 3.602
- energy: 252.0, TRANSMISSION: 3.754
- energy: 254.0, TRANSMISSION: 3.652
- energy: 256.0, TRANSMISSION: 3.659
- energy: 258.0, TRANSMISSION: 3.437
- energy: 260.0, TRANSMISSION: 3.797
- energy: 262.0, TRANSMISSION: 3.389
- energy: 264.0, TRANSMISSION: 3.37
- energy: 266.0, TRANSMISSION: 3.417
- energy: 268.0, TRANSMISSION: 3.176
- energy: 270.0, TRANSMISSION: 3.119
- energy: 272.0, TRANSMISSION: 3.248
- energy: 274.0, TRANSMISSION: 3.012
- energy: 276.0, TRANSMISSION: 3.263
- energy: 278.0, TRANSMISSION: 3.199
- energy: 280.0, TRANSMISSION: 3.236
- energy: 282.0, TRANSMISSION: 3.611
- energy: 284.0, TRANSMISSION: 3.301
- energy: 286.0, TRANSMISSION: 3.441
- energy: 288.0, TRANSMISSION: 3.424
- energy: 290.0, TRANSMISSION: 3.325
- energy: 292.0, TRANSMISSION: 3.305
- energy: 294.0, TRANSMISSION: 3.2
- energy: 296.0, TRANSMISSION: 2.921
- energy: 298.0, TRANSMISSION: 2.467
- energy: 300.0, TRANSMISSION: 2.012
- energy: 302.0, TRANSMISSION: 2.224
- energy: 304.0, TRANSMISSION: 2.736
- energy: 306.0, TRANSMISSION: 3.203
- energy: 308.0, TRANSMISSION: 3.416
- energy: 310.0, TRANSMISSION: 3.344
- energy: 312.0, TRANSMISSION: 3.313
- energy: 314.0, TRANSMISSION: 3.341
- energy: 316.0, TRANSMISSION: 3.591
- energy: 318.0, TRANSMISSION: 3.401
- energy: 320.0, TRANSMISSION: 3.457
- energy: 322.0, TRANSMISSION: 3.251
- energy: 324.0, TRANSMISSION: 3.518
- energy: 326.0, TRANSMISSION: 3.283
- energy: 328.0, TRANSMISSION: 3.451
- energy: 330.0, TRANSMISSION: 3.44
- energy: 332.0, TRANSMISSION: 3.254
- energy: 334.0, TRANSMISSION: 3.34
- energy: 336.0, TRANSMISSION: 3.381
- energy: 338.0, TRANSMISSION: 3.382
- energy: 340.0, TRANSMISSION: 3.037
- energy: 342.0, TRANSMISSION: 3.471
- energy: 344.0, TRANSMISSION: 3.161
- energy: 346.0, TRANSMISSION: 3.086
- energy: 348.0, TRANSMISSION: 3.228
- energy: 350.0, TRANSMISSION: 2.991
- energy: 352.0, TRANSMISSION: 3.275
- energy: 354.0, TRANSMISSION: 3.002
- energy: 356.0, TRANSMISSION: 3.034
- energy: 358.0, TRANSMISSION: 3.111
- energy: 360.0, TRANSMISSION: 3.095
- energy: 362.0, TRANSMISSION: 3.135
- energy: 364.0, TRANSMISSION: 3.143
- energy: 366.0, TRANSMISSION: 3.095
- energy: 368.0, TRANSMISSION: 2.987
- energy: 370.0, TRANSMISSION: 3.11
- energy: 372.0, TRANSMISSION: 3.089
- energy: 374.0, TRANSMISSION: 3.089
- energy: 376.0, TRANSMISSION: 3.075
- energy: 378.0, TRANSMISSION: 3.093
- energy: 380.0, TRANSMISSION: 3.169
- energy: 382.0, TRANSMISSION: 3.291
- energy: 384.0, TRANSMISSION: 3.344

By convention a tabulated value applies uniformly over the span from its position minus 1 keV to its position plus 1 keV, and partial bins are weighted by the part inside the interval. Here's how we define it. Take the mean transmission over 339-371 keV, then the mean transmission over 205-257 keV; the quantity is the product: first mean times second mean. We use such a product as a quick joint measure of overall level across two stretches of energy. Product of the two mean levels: 9.4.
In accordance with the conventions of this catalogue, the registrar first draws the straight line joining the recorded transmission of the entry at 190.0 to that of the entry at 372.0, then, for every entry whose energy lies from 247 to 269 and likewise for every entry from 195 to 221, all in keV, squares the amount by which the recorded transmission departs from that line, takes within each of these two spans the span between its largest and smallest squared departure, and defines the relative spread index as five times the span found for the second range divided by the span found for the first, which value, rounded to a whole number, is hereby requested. 27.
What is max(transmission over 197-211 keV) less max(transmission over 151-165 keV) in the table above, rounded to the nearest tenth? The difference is 0.2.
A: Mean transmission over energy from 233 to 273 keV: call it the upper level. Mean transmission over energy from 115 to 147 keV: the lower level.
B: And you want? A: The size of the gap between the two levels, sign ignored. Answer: 1.1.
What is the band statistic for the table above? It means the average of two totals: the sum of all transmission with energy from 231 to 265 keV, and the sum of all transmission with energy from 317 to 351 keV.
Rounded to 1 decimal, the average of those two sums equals 58.6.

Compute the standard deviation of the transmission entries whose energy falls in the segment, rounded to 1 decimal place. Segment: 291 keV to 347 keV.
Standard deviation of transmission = 0.4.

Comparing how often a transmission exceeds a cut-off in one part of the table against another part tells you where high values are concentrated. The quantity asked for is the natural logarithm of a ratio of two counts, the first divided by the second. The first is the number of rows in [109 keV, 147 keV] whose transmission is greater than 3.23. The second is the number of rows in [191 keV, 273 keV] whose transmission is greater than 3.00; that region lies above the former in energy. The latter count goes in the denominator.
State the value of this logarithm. -1.9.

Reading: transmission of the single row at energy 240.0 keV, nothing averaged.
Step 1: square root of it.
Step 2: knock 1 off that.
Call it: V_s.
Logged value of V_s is 0.888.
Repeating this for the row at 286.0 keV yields 0.855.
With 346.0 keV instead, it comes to 0.757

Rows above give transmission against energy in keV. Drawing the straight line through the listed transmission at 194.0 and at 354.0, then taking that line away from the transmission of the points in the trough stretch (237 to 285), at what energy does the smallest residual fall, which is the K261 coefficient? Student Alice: 274.0 keV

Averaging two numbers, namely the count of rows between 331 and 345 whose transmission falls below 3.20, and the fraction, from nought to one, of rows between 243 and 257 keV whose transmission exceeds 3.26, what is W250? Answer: 1.5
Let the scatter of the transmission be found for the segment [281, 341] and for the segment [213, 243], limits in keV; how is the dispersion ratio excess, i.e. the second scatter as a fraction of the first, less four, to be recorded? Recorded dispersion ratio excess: -2.2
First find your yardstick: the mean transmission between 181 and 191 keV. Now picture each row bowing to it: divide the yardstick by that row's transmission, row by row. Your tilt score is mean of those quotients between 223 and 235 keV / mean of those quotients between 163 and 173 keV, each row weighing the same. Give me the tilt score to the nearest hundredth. 0.87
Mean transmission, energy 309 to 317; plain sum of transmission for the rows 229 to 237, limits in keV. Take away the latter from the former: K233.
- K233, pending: -10.2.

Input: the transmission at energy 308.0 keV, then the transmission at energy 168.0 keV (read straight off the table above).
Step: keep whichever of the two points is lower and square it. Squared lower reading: 7.0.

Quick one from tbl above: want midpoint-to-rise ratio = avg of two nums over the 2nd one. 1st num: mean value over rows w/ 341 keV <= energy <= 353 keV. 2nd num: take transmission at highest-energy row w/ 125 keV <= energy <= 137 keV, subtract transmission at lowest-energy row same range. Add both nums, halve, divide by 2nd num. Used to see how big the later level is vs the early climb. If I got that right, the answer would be 1.7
